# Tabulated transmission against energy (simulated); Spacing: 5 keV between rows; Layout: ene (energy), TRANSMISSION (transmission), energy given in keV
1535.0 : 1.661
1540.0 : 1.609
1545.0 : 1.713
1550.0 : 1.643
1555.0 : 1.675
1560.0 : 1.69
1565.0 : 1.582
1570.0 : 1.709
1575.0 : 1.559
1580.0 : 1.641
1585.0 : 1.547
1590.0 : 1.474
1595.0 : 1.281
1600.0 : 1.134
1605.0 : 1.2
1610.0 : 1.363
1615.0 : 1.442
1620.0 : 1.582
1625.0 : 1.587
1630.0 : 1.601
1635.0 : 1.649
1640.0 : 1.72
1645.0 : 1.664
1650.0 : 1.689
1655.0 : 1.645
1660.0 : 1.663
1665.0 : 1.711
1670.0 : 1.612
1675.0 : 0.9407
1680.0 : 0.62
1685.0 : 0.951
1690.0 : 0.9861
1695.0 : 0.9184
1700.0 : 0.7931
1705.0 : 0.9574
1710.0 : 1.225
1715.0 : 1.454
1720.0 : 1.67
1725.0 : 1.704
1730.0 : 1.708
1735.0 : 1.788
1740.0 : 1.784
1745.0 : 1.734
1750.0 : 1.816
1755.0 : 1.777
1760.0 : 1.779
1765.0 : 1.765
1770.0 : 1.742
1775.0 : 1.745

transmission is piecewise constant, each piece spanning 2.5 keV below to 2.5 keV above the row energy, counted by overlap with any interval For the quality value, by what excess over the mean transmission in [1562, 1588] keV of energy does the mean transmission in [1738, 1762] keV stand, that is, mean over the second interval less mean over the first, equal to 0.17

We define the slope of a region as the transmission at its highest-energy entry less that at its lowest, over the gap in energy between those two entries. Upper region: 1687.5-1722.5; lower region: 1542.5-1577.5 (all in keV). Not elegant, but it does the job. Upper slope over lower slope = -4.4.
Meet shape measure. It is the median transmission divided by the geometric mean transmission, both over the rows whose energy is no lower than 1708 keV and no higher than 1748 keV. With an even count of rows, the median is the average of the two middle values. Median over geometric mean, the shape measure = 1.052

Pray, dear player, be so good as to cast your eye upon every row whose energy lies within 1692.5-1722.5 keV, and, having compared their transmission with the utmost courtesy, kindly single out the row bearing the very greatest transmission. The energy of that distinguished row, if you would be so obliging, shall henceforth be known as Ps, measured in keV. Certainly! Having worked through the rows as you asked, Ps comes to 1720.0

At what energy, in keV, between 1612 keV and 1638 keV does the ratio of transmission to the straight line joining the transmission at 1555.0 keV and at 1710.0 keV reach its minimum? 1615.0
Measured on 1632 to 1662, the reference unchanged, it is 1635.0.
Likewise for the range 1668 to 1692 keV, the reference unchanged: 1680.0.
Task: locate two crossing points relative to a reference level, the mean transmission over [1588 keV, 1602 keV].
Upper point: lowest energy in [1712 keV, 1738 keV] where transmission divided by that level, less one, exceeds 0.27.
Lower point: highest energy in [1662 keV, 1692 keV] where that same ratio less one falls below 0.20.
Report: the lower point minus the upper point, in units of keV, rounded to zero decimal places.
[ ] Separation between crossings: -30 keV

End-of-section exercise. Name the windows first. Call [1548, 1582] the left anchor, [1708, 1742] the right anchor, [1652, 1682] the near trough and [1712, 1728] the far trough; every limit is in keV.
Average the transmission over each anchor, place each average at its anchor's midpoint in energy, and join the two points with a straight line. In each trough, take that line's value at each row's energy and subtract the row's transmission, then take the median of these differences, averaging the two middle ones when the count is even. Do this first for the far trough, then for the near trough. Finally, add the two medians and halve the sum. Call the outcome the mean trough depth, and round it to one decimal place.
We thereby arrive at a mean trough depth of 0.0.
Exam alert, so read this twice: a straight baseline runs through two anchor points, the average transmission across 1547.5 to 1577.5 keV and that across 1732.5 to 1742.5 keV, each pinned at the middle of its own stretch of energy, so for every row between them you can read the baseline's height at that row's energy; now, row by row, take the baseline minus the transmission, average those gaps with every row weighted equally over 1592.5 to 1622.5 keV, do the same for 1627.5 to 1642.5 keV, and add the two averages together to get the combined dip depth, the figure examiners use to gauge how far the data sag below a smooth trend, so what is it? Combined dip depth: 0.39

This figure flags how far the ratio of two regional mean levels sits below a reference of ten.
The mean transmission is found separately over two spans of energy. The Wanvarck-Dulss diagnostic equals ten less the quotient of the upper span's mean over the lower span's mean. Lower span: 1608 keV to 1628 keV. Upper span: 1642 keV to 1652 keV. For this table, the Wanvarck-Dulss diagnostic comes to 8.9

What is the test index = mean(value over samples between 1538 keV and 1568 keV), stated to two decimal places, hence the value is 1.65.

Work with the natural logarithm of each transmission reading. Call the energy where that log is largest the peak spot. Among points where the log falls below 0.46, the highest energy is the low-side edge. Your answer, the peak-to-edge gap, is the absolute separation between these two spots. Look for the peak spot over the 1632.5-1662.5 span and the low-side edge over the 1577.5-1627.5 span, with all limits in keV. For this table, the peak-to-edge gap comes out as 20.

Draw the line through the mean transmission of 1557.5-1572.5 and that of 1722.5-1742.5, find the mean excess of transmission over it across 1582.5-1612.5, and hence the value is -0.34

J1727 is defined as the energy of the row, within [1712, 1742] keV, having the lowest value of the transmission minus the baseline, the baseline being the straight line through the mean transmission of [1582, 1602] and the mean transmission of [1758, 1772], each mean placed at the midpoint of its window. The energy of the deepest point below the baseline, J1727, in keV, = 1715.0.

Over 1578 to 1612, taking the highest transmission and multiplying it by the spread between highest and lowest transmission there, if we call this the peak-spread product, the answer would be 0.8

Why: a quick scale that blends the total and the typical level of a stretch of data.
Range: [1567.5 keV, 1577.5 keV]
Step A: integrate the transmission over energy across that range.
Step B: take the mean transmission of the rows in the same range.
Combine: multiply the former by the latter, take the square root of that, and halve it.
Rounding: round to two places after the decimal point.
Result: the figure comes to 2.58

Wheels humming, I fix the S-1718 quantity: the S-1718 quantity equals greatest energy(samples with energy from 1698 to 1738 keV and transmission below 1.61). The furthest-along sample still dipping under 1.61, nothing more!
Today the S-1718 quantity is 1715.0 keV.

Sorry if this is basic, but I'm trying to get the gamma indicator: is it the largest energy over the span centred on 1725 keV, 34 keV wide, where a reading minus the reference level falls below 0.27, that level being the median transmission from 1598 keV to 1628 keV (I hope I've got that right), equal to 1720.0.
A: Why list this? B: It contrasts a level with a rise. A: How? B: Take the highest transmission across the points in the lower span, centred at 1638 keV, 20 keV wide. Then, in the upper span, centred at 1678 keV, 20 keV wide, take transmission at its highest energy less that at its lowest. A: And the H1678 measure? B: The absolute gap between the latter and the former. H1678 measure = 2.4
